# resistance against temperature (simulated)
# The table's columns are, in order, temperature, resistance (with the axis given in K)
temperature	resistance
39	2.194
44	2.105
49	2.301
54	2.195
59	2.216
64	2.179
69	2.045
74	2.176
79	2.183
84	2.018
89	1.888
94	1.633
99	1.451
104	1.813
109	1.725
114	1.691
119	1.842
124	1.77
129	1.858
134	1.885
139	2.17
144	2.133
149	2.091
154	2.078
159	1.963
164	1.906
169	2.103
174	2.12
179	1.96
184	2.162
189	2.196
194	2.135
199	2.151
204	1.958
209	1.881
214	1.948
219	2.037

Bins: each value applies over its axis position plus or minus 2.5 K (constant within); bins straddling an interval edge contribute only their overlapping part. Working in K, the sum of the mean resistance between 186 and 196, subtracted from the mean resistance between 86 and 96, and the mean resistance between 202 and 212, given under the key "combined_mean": 1.5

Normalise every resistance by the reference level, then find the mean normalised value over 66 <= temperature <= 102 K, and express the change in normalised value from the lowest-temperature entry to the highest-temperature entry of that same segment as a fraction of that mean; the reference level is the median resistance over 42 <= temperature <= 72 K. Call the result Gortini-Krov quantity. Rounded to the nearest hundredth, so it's -0.31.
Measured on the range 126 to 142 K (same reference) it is 0.16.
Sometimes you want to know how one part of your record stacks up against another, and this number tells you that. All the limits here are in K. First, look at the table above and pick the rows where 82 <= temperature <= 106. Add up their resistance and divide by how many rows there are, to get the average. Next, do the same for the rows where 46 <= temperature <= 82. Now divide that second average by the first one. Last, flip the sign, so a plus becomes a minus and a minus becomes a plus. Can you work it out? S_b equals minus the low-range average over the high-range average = -1.24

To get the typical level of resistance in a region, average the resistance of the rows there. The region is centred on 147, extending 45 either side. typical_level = 1.97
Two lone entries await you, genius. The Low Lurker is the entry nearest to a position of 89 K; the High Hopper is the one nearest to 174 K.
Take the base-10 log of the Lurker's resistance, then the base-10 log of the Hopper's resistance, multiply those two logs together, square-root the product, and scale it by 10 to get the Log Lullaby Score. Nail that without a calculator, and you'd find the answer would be 3.00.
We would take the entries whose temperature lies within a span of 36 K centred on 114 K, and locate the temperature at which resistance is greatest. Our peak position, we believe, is 129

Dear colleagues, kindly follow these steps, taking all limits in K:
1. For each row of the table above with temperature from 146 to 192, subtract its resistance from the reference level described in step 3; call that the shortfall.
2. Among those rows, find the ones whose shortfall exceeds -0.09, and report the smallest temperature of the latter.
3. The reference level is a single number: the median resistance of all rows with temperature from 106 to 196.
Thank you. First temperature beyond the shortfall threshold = 149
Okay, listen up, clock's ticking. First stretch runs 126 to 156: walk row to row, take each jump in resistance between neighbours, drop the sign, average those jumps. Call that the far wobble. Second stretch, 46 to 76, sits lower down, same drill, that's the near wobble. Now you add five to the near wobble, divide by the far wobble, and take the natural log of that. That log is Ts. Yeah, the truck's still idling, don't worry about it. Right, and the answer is 4.1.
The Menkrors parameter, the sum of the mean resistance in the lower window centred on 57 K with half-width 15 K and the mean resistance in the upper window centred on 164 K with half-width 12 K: 4.21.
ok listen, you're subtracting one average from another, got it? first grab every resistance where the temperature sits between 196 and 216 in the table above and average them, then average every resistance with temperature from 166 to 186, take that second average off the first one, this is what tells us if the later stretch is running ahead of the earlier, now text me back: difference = -0.1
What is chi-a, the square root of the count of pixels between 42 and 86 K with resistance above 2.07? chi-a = 2.65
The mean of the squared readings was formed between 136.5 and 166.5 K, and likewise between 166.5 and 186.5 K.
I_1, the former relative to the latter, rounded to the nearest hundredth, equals 0.97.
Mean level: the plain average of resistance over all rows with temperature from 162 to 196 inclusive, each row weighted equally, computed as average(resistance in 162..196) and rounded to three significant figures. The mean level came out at 2.08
